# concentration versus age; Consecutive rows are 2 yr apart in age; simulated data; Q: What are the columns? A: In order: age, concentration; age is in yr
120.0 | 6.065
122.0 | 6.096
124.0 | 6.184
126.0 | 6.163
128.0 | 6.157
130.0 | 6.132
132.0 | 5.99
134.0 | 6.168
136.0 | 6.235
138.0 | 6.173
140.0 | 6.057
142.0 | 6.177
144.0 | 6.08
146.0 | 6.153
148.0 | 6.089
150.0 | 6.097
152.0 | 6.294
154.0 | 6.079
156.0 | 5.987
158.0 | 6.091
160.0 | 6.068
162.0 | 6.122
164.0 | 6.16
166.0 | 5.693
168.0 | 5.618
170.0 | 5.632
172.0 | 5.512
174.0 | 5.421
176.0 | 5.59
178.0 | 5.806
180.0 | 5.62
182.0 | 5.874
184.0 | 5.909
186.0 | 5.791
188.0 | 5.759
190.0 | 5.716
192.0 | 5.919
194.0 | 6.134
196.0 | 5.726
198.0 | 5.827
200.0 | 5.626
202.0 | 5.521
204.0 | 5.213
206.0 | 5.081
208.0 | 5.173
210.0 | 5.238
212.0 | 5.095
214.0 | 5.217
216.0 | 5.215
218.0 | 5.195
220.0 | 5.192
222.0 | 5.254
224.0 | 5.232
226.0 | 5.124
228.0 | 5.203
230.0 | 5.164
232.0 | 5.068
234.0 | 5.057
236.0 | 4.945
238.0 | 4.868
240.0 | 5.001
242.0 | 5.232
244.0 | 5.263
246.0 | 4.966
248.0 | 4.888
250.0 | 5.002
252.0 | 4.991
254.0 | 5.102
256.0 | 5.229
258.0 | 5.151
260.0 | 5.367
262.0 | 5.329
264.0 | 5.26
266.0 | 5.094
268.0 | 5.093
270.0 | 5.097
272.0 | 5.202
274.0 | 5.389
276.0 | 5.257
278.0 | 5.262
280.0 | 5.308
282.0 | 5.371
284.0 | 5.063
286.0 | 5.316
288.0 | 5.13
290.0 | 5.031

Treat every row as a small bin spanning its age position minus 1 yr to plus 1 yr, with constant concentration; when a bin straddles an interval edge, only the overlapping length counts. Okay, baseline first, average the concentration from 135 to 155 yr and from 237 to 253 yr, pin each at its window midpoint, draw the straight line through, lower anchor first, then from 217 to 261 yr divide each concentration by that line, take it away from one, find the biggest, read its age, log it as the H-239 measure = 238.0 yr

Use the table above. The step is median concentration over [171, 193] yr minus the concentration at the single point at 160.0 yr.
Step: -0.31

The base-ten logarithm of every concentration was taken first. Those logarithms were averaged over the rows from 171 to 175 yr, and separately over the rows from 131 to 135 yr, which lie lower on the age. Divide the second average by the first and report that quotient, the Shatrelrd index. 1.062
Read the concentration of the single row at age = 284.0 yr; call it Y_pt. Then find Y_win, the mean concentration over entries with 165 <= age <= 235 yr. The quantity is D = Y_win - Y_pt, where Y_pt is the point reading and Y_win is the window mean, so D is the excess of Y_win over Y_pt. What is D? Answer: 0.41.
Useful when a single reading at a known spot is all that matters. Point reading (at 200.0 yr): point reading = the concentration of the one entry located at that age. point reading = 5.626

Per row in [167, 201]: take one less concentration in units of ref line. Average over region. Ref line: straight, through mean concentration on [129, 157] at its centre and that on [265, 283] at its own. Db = 0.02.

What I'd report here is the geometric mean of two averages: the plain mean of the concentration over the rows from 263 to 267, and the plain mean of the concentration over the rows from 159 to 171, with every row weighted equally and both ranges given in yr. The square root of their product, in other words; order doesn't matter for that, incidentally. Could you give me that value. 5.52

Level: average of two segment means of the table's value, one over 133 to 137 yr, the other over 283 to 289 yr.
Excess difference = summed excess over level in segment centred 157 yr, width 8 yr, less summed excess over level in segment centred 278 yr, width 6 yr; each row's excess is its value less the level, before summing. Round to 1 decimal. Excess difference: 2.7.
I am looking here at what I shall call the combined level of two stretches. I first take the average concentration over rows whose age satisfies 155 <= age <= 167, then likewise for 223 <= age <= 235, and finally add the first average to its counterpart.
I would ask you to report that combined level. 11.2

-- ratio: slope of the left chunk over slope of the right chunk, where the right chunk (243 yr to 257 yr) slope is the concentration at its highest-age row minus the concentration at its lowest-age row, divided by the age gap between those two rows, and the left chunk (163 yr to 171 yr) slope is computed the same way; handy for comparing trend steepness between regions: 31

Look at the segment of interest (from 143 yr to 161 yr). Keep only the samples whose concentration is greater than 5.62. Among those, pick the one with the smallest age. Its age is 144.0 yr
